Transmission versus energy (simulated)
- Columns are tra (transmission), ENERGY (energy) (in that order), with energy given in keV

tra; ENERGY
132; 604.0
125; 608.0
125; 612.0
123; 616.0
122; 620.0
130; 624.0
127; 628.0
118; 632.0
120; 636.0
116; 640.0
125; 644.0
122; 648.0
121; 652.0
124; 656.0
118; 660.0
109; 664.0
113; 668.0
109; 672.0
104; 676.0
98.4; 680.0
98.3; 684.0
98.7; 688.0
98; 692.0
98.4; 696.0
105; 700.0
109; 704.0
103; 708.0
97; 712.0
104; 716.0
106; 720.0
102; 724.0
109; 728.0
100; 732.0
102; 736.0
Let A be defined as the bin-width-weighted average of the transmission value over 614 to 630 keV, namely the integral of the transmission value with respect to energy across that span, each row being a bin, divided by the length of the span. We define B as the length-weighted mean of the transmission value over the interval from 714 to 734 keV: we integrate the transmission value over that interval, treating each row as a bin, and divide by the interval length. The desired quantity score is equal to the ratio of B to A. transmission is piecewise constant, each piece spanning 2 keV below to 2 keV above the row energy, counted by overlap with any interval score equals 0.83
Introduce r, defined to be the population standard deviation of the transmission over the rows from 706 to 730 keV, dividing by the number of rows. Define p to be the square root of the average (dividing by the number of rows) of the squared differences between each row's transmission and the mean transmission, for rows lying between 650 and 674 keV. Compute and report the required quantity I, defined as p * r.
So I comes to 21.2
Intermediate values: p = 5.8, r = 3.7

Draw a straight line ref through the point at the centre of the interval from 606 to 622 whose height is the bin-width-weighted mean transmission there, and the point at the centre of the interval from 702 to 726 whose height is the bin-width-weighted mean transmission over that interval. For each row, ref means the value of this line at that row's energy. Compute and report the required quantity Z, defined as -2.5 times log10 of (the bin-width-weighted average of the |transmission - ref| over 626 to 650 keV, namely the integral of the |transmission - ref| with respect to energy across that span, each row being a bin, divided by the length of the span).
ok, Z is -1.50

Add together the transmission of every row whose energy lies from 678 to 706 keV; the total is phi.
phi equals 706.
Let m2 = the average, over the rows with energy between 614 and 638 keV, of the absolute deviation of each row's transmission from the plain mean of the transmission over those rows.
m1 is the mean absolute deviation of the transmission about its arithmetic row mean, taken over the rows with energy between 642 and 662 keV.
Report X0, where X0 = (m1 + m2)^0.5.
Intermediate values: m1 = 2.0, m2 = 3.44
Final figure 2.3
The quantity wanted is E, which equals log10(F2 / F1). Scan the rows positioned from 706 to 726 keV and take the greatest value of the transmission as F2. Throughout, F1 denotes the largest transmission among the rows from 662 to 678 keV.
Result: -0.028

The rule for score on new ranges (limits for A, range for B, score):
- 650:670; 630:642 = 1.01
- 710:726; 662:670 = 1.09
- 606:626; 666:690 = 0.83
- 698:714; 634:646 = 1.16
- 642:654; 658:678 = 0.90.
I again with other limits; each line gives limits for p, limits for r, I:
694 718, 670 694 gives 16.6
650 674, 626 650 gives 22.0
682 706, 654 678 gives 27.9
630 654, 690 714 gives 12.4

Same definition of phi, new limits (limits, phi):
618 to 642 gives 733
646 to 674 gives 816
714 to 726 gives 312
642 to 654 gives 368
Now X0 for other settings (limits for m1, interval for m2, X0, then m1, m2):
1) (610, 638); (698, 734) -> 2.5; 3.2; 3.01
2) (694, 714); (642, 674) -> 3.0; 3.8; 5.47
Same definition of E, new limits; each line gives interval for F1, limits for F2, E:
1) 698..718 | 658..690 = 0.034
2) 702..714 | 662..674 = 0.016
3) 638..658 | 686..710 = -0.059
